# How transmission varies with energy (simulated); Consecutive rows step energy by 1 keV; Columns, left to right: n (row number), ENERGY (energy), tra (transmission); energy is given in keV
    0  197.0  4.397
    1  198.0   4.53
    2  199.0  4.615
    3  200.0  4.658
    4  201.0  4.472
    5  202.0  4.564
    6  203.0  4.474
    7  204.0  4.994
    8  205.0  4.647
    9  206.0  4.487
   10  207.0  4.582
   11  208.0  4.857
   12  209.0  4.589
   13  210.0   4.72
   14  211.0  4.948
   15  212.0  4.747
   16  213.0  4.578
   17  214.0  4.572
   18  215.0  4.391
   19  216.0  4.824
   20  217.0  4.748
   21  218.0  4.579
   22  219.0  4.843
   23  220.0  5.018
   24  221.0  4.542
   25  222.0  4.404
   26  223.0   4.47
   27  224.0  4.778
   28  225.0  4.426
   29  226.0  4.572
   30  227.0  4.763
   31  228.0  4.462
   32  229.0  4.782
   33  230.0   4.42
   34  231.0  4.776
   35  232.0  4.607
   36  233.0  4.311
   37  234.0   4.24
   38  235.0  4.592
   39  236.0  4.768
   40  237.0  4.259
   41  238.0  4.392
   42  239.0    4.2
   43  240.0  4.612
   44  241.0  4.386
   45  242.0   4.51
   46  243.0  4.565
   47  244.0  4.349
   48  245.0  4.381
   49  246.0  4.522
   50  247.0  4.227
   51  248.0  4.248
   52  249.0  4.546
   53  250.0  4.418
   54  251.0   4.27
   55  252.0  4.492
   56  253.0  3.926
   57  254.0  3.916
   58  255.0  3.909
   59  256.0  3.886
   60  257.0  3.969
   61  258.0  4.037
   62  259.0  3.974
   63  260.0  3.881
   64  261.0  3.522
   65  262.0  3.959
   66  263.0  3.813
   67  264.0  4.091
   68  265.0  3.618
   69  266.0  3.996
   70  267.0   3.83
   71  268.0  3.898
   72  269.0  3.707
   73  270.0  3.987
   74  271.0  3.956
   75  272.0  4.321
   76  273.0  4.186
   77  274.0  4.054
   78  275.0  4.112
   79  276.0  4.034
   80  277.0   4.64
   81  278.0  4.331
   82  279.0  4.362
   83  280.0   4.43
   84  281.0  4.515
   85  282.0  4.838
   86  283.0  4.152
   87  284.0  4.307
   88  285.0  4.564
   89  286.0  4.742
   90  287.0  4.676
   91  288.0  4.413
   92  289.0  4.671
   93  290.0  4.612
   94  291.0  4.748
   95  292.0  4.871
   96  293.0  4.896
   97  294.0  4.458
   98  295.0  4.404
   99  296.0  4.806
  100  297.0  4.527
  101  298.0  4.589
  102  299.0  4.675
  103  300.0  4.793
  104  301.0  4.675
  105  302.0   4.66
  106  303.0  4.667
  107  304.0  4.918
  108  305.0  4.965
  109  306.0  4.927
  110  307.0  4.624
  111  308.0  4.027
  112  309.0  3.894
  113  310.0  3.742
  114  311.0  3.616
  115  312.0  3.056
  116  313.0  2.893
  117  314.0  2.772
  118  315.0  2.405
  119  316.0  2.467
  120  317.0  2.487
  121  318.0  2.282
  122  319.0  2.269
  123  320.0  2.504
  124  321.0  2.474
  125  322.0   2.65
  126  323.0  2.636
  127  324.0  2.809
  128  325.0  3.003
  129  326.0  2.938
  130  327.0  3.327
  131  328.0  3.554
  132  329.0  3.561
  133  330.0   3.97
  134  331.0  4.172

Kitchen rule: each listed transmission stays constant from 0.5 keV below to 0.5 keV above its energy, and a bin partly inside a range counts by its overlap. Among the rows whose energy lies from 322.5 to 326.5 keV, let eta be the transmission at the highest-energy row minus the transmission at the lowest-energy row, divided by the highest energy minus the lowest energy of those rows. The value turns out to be 0.10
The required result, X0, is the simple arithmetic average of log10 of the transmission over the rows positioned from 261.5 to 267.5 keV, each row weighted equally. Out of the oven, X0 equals 0.589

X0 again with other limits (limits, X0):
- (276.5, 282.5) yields 0.655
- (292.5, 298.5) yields 0.664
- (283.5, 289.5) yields 0.659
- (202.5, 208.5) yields 0.669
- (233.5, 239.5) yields 0.644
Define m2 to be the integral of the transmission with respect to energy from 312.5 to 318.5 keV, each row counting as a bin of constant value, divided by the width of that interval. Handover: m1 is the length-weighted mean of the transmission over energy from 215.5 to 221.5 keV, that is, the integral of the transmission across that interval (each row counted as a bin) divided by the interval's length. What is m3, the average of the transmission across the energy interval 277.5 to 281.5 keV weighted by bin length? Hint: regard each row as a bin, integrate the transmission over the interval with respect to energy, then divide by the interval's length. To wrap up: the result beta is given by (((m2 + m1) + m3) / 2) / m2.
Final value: 2.30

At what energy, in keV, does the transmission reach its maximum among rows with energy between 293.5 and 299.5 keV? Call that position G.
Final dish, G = 296.0 keV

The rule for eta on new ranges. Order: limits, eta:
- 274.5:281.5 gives 0.07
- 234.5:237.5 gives -0.17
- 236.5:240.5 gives 0.12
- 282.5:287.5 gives 0.13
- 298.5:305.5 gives 0.05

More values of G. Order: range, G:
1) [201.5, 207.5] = 204.0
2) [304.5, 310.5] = 305.0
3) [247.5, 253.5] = 249.0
